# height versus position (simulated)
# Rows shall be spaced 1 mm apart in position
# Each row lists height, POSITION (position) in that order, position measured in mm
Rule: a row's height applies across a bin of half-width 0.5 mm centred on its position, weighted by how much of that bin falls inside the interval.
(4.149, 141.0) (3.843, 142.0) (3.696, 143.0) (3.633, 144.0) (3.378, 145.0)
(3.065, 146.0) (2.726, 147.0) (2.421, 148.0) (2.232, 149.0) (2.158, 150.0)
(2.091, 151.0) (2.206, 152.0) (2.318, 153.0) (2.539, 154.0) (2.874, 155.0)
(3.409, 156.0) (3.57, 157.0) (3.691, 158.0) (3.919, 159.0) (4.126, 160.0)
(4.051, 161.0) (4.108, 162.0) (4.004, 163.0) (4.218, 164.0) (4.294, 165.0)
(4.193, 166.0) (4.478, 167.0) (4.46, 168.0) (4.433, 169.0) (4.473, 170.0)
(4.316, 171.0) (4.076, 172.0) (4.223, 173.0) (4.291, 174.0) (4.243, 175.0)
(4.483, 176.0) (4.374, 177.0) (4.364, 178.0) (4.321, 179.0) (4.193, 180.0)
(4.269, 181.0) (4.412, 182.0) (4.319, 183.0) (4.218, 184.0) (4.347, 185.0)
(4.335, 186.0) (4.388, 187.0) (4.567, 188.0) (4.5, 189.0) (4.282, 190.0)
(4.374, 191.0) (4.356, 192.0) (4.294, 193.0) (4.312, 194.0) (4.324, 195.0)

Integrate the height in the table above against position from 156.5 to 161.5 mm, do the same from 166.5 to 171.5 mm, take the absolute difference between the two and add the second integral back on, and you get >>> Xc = 25.0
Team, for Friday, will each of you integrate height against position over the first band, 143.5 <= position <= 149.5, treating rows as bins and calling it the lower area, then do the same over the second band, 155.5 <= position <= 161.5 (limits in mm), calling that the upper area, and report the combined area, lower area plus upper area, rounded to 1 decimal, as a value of 40.2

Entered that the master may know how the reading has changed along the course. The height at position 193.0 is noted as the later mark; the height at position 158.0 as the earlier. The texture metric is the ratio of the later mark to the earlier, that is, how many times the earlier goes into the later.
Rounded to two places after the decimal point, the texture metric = 1.16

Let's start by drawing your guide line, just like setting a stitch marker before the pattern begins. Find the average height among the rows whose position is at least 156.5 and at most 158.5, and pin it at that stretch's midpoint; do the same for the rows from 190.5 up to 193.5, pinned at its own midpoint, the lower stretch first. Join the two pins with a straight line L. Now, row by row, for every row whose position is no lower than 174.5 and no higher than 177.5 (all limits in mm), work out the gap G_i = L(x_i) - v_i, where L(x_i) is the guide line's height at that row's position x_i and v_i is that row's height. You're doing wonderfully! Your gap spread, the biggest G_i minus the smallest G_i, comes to 0.22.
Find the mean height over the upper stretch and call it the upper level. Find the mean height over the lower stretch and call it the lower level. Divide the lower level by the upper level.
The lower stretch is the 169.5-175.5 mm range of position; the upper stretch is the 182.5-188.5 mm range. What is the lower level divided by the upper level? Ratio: 0.98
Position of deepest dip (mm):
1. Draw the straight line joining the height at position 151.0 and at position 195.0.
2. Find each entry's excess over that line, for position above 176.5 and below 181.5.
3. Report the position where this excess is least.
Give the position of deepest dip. 180.0 mm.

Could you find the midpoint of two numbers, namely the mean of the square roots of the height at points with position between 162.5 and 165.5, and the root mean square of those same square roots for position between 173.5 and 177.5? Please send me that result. 2.06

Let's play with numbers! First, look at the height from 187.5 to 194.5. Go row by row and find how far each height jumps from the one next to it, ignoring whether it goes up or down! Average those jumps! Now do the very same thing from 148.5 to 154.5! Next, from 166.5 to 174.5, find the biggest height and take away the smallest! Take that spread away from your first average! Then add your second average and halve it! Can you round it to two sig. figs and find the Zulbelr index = -0.10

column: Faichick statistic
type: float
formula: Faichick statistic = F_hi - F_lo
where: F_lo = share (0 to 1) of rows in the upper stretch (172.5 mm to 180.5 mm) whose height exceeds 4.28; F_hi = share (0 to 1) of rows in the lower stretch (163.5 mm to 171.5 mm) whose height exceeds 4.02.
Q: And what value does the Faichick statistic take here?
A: 0.4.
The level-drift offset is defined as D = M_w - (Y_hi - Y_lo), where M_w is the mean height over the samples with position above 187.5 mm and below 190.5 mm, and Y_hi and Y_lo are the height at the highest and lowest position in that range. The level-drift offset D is 4.7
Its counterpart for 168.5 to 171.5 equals 4.5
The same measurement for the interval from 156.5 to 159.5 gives 3.4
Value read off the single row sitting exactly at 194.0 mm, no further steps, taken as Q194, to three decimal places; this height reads 4.312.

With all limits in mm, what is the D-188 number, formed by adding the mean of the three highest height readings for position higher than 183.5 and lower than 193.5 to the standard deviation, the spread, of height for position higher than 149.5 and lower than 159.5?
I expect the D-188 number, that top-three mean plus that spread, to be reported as 5.2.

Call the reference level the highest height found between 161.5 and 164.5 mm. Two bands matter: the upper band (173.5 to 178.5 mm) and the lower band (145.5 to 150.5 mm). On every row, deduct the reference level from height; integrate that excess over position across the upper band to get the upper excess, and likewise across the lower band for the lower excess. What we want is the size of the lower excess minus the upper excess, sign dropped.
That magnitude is 9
